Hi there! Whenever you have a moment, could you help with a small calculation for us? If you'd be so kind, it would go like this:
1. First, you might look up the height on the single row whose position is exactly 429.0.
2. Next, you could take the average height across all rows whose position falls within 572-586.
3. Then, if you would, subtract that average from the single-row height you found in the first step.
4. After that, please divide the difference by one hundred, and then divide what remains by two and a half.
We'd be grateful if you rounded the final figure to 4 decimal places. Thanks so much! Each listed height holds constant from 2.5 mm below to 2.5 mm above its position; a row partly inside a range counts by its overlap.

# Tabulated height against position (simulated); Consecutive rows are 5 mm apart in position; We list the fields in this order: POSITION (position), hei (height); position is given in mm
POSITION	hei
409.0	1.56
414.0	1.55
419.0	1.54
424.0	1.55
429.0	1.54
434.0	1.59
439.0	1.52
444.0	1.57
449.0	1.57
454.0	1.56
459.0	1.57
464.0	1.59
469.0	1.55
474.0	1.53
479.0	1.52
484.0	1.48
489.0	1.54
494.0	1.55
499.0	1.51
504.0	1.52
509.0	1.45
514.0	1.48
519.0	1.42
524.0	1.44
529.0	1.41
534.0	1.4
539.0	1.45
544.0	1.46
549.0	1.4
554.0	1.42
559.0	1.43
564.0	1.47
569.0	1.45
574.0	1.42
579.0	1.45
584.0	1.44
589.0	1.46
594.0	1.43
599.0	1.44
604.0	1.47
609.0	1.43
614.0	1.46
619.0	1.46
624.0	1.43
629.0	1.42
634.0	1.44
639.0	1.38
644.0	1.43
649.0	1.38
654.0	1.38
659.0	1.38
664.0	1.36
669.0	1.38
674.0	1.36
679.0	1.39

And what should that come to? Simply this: 0.0004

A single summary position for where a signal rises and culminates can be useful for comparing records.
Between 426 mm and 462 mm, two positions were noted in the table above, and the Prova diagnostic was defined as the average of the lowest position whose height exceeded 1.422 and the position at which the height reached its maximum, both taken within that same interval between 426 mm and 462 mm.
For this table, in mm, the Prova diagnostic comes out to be 431.5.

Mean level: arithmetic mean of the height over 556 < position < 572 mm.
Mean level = 1.45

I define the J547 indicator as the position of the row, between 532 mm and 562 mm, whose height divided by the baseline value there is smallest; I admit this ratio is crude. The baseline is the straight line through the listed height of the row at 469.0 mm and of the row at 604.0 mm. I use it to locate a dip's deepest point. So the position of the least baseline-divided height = 534.0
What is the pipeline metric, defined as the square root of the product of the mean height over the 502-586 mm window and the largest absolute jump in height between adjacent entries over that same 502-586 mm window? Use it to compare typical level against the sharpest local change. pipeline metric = 0.318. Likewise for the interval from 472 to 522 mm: 0.324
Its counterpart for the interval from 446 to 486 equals 0.249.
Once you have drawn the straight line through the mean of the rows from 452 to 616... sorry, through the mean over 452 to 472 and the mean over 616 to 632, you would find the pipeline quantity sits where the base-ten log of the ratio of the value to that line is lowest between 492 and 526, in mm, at 519.0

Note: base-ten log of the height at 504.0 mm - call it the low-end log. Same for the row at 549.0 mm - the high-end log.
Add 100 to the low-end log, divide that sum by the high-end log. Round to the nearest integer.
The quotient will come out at 686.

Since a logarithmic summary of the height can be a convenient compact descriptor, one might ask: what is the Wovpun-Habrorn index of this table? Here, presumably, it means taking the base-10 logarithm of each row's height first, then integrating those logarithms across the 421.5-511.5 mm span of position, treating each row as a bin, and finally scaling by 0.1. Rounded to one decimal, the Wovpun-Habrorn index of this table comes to 1.7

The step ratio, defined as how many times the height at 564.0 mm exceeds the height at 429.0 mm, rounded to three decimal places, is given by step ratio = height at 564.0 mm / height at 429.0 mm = 0.955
